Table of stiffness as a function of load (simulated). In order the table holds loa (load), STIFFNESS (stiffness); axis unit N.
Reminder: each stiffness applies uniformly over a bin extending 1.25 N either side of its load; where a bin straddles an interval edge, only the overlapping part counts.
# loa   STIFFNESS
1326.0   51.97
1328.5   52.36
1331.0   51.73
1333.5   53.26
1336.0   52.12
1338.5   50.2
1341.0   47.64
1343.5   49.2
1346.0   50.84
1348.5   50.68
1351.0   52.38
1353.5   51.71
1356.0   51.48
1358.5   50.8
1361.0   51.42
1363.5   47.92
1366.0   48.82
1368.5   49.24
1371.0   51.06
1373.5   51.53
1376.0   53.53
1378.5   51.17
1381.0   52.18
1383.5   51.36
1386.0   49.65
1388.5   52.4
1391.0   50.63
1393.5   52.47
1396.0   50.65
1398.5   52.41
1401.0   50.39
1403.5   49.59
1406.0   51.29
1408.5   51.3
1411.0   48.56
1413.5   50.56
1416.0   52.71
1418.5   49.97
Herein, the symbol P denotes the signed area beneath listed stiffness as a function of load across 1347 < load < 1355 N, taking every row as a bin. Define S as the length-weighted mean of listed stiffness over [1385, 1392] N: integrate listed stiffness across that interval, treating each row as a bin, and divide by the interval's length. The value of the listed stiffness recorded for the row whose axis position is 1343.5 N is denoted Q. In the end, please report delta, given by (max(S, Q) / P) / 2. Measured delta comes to 0.062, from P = 413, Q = 49.2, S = 50.9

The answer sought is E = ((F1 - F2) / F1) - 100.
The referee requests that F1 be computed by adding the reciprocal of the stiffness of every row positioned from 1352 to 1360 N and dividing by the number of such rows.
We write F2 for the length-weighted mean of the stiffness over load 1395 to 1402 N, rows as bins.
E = -2727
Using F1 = 0.0195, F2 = 51.2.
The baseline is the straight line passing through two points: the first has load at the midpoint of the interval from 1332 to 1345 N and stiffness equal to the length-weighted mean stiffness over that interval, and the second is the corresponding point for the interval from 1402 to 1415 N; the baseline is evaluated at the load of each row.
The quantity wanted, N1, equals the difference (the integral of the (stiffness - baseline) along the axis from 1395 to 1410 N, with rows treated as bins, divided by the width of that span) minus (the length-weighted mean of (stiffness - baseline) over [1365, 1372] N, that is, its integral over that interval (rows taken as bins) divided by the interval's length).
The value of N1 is 1.3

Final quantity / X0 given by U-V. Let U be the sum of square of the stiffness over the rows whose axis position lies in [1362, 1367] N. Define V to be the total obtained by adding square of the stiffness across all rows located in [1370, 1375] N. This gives -583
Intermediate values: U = 4680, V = 5262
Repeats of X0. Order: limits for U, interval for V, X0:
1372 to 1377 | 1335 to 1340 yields 284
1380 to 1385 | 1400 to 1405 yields 362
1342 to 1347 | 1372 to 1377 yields -515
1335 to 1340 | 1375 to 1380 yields -247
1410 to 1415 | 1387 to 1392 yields -395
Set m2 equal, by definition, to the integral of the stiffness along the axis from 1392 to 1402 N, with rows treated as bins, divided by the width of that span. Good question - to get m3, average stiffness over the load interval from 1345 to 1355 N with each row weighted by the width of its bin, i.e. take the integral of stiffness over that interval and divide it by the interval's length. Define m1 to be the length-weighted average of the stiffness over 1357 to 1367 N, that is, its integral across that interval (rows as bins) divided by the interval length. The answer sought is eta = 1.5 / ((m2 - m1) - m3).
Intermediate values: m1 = 49.8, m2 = 51.5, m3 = 51.4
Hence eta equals -0.0302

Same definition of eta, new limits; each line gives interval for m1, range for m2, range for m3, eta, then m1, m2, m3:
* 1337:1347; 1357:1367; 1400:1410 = -0.0298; 49.5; 49.8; 50.6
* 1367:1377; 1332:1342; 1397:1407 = -0.0293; 51.2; 50.9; 50.9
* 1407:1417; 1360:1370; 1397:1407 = -0.0287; 50.7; 49.3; 50.9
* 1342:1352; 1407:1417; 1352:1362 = -0.0292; 50.7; 50.7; 51.4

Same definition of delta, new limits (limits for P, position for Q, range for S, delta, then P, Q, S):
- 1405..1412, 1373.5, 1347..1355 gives 0.073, 353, 51.53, 51.6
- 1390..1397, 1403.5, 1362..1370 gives 0.069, 359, 49.59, 48.8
